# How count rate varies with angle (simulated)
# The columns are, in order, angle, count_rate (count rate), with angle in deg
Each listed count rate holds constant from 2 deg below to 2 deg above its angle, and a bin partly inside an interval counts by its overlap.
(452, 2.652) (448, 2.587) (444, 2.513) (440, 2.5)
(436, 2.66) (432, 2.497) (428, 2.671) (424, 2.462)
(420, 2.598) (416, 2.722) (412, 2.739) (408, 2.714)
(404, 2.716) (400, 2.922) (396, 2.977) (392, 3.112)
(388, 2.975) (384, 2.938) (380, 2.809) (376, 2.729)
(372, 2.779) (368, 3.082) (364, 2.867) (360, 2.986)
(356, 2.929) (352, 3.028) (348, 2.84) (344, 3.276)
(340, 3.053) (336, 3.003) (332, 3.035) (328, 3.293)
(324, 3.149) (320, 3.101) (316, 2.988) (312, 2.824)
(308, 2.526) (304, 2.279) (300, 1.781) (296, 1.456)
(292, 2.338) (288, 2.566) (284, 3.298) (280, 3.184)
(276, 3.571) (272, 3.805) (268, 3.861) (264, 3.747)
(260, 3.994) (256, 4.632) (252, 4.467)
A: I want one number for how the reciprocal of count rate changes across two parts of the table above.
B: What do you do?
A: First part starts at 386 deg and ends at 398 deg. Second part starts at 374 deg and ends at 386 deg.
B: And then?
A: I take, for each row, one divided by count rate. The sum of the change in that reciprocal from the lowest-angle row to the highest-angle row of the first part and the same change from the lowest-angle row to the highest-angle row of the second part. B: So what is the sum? -0.026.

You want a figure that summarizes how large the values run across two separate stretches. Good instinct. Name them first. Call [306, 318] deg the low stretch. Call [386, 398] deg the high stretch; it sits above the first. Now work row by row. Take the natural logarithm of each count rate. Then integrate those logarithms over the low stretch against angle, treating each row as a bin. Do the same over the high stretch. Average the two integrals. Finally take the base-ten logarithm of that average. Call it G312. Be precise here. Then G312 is 1.106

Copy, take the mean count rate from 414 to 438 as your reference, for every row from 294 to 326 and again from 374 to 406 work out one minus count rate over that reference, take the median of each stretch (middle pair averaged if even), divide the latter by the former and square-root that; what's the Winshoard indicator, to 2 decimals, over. 2.12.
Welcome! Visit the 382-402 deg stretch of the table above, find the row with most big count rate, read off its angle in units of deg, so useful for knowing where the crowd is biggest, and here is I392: 392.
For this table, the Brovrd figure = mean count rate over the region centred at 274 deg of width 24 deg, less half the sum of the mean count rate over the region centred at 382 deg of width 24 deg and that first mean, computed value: 0.34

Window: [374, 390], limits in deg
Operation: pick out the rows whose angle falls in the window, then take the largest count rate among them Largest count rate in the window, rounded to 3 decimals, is 2.975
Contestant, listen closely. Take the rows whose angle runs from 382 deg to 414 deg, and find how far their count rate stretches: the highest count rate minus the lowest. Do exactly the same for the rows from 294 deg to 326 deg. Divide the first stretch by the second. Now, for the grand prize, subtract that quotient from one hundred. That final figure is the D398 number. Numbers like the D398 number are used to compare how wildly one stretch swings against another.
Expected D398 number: 99.8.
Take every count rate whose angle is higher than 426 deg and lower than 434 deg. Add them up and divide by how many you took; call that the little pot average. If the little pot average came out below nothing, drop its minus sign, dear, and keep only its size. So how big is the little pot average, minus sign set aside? 2.58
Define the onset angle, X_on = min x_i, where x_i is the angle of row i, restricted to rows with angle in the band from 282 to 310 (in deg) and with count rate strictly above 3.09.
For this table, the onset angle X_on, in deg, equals 284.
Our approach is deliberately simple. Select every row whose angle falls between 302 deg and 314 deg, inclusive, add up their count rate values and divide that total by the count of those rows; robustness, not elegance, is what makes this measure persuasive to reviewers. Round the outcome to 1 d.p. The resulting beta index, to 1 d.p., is 2.5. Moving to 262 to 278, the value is 3.7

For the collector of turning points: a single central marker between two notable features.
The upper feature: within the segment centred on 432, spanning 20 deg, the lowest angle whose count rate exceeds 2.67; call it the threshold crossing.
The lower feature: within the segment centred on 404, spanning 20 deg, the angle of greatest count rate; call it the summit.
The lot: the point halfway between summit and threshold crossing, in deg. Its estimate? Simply 412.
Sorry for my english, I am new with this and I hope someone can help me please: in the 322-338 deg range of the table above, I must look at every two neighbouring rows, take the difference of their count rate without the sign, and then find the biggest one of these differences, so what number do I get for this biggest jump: 0.26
